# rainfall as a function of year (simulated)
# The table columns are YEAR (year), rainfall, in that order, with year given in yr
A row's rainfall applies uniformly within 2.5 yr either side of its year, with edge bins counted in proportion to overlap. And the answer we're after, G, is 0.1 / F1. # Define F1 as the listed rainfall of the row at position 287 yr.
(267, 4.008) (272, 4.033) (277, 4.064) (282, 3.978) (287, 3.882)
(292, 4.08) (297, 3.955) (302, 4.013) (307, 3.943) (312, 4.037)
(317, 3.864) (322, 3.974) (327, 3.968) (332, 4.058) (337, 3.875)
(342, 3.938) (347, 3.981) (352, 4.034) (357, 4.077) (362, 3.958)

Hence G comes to 0.0258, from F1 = 3.882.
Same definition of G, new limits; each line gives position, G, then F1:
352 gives 0.0248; 4.034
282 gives 0.0251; 3.978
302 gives 0.0249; 4.013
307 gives 0.0254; 3.943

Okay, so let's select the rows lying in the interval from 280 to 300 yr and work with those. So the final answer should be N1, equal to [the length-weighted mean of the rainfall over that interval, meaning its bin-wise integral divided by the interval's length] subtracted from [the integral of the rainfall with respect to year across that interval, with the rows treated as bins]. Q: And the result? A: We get 75.52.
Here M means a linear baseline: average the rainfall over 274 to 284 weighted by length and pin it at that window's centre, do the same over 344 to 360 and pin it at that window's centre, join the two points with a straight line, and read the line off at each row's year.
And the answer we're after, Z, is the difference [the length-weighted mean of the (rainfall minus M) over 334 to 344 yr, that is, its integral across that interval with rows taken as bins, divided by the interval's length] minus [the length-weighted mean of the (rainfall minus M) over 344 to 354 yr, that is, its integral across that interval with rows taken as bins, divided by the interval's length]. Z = -0.090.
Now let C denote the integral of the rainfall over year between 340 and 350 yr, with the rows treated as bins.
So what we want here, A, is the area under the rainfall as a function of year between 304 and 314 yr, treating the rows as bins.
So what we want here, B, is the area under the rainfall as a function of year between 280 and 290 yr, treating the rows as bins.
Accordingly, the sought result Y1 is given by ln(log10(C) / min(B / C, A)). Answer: 0.476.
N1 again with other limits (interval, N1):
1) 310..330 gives 75.26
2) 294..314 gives 75.77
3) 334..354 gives 75.19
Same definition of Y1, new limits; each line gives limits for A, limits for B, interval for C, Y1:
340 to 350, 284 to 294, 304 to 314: 0.474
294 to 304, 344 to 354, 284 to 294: 0.463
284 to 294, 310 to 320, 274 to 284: 0.492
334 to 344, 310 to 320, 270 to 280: 0.499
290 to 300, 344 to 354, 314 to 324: 0.446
